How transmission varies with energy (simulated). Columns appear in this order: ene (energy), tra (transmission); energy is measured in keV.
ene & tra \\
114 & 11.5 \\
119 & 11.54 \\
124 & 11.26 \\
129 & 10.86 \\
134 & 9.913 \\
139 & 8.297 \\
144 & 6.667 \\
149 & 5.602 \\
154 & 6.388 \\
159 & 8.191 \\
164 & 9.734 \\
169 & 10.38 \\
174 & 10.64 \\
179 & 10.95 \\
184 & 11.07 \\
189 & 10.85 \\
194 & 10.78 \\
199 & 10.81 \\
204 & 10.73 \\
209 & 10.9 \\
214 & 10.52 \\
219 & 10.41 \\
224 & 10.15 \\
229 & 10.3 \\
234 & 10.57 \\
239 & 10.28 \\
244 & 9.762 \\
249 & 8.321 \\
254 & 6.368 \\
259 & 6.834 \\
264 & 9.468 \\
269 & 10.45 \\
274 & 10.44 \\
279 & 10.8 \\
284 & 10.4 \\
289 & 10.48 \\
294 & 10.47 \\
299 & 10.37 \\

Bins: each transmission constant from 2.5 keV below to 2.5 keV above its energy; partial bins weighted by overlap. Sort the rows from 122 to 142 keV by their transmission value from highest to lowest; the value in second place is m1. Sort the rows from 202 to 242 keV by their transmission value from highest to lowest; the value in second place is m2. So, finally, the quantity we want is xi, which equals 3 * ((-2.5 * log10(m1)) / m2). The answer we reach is -0.724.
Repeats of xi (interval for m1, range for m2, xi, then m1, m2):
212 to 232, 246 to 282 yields -0.730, 10.41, 10.45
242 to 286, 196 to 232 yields -0.707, 10.45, 10.81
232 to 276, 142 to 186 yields -0.698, 10.45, 10.95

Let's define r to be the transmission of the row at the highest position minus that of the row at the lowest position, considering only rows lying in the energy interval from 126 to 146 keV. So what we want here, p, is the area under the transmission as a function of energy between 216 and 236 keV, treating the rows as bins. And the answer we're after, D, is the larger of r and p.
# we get 207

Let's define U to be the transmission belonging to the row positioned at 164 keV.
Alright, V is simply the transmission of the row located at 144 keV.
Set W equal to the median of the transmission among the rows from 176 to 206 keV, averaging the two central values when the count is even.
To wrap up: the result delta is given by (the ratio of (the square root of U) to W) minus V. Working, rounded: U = 9.734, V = 6.667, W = 10.8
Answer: -6.4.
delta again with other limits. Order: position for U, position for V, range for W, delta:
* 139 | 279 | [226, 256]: -10.5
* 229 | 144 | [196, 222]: -6.4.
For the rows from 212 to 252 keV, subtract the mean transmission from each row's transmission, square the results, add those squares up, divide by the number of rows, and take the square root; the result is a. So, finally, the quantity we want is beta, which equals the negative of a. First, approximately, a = 0.7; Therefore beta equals -0.7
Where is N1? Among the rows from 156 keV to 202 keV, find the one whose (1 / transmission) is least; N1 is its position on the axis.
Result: 184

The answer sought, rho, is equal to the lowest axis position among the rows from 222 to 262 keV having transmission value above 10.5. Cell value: 234 keV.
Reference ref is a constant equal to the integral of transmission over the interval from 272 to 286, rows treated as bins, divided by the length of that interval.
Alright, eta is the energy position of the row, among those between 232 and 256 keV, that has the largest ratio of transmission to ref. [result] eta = 234 keV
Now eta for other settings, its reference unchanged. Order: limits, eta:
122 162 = 124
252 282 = 279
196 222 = 209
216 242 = 234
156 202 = 184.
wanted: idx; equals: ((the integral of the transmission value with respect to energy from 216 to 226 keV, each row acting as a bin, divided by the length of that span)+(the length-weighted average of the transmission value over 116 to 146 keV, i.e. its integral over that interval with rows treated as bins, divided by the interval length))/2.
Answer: 10.1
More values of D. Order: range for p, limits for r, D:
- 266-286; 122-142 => 210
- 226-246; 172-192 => 205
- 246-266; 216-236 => 155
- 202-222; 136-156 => 213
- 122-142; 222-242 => 199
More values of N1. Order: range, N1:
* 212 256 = 234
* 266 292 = 279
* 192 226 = 209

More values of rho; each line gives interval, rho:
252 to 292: 279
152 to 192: 174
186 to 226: 189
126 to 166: 129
